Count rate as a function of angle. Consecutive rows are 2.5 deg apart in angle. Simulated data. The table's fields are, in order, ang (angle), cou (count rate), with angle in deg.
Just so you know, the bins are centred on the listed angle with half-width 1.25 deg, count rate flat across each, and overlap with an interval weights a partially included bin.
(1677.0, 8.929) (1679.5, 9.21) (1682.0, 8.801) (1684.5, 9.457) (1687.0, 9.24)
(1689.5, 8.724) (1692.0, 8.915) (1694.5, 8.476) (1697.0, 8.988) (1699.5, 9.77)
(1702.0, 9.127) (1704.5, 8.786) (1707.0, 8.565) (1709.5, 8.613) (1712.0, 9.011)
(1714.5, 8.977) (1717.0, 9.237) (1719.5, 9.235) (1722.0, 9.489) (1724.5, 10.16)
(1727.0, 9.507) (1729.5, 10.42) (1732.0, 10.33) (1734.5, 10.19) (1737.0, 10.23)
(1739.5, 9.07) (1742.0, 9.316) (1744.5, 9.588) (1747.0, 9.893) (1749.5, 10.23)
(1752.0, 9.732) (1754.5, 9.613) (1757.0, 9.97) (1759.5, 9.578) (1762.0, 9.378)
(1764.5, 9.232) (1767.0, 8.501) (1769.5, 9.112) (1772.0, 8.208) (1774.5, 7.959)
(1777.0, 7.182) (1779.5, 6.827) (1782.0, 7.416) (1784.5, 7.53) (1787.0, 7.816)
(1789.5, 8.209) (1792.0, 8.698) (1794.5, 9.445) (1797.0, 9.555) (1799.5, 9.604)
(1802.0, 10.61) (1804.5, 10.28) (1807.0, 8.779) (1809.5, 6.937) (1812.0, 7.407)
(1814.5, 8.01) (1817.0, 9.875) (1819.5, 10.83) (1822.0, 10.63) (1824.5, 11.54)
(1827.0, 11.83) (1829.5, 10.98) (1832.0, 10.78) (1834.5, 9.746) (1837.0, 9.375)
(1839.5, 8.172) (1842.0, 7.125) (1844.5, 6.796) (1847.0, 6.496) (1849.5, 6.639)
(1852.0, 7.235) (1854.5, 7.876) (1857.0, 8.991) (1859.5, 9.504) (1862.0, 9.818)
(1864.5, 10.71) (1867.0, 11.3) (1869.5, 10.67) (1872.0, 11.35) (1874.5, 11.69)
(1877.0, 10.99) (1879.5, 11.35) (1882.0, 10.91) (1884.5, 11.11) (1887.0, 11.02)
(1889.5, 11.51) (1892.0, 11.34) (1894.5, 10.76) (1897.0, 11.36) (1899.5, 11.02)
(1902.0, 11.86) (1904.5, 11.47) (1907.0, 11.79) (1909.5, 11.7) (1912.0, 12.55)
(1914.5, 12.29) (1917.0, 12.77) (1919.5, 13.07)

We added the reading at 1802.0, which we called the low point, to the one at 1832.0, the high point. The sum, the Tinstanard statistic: 21.4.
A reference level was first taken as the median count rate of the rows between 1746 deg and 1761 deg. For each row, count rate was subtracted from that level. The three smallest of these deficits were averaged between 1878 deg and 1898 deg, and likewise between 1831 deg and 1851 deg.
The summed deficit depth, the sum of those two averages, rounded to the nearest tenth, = -1.7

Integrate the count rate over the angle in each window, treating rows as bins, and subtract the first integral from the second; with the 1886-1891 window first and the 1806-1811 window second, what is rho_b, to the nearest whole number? -17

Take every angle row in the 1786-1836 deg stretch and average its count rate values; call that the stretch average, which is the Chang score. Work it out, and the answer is 9.6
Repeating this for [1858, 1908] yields 11.1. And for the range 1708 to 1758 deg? 9.6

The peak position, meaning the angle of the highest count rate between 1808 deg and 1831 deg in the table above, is 1827.0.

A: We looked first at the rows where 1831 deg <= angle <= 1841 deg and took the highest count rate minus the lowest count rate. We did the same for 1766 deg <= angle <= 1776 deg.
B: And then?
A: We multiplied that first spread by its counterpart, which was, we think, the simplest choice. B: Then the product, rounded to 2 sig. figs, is 3.0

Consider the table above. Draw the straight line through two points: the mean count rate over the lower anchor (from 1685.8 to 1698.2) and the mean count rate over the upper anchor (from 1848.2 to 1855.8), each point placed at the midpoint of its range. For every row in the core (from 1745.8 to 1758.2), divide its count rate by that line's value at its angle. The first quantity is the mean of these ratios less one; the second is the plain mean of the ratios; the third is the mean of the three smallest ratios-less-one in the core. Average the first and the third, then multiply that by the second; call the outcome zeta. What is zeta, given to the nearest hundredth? 0.22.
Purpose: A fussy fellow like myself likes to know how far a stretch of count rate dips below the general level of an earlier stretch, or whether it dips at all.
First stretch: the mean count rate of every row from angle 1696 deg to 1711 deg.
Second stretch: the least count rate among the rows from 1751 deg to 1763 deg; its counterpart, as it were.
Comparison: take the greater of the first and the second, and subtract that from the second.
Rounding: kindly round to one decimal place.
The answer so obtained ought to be 0.0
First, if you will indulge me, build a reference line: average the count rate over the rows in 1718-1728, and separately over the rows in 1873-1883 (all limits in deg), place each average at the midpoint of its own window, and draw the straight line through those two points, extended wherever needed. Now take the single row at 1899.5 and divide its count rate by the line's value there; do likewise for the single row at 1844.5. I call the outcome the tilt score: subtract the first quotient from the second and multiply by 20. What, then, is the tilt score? -7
